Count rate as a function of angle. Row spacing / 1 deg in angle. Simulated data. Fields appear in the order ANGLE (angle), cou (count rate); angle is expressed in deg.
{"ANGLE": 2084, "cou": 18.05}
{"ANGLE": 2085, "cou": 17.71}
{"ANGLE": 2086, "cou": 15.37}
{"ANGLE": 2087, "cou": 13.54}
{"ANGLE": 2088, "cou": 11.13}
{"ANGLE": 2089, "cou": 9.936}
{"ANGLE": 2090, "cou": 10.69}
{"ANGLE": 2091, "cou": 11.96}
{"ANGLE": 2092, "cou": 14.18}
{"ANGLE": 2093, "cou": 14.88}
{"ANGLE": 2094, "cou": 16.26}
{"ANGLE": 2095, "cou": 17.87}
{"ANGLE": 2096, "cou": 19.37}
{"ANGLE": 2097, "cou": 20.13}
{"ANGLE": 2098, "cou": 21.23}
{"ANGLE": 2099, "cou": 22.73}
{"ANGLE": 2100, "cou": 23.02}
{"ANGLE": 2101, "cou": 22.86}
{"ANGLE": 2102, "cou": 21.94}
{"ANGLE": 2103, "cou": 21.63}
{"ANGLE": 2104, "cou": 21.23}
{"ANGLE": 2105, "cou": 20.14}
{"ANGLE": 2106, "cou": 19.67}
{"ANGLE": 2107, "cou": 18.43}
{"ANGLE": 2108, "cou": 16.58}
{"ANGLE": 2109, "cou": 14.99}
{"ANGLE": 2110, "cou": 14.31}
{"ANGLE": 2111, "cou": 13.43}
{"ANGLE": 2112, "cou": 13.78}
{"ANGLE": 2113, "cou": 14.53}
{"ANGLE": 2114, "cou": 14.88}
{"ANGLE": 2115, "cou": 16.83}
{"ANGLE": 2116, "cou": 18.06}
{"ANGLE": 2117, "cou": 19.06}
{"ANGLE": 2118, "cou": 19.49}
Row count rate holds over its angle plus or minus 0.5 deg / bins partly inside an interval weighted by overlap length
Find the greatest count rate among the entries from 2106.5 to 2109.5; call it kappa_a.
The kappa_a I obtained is 18.43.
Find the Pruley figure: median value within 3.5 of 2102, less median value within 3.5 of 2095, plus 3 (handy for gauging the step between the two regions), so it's 7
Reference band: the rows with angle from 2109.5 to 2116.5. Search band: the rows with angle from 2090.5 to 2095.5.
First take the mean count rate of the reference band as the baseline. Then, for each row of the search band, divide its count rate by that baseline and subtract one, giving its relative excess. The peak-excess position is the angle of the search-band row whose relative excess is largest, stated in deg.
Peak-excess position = 2095 deg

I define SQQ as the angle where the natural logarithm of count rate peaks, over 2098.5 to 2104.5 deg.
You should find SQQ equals 2100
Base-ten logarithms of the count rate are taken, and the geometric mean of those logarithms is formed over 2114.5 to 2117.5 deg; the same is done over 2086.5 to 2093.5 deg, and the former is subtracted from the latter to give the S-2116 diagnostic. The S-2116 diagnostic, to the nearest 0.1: -0.2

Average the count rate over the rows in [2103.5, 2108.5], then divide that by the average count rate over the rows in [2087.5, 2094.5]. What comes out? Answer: 1.5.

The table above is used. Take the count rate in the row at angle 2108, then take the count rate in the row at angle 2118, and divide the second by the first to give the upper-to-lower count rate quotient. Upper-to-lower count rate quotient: 1.2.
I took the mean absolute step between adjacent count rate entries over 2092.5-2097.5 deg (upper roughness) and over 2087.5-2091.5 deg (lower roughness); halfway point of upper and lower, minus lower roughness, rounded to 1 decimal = 0.1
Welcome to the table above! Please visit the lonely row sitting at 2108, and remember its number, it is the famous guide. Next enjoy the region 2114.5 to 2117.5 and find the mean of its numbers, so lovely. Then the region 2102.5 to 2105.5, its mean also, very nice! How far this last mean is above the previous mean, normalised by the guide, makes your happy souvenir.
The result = 0.2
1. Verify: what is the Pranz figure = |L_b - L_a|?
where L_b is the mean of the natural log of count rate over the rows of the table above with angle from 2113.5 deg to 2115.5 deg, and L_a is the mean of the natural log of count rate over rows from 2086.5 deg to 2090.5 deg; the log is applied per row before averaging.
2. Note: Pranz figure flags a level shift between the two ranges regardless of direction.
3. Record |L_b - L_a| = 0.34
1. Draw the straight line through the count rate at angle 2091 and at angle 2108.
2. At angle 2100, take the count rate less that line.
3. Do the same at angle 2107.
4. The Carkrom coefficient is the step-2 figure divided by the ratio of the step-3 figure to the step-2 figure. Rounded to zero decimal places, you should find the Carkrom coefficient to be 35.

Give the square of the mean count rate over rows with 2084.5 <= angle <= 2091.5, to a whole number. 167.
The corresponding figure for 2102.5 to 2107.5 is 409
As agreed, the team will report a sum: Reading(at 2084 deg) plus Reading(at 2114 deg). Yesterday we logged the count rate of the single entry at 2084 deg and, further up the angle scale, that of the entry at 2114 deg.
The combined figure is 32.9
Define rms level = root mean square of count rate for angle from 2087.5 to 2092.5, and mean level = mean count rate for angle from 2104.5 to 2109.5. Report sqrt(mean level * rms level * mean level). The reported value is 61.4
